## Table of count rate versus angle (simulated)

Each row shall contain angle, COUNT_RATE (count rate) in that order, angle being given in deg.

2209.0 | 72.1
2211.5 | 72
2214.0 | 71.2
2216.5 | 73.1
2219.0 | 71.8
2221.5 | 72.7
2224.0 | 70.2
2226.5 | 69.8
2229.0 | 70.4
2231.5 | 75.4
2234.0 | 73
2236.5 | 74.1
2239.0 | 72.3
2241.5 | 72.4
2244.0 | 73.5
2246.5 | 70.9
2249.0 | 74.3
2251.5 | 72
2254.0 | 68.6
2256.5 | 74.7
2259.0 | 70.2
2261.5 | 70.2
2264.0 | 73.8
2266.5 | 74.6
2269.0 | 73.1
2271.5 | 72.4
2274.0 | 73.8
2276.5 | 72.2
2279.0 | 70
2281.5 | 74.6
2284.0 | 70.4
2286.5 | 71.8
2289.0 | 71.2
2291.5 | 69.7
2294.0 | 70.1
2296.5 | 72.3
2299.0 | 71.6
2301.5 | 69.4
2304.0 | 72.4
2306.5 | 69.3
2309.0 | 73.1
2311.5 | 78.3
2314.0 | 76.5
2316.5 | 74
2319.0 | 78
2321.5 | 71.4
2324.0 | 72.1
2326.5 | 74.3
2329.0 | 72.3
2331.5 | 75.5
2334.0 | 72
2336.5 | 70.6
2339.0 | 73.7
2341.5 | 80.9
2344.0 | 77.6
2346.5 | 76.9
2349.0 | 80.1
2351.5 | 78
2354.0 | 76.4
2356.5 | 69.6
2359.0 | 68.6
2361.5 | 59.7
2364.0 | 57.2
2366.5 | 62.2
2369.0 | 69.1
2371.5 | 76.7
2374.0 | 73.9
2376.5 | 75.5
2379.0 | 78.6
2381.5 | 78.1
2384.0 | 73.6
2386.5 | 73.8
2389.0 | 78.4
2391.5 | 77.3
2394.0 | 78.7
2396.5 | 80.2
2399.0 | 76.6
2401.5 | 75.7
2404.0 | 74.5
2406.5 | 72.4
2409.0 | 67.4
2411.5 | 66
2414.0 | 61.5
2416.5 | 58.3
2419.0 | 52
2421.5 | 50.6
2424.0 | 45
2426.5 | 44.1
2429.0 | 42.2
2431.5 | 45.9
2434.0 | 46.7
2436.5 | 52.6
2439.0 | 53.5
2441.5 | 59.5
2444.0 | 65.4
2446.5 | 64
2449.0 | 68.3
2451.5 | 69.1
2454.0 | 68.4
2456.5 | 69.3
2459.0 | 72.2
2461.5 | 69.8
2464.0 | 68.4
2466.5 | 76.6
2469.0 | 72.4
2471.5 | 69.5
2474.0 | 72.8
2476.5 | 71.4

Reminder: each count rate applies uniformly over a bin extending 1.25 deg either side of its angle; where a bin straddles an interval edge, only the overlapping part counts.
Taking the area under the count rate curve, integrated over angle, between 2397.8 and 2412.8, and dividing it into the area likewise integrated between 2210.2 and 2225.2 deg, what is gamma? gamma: 1.00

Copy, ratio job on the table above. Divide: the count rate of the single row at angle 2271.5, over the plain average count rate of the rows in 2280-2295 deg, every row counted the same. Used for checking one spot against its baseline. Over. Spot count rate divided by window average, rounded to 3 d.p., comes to 1.015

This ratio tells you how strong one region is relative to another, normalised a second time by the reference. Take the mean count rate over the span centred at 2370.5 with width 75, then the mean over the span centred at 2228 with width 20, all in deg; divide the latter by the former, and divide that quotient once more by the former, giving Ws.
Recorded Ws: 0.0132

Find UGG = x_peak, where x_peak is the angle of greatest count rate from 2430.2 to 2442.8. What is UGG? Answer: 2441.5 deg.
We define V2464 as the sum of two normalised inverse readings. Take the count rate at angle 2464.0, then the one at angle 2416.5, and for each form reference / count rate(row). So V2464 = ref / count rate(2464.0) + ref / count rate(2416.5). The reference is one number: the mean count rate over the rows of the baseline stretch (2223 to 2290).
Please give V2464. 2.29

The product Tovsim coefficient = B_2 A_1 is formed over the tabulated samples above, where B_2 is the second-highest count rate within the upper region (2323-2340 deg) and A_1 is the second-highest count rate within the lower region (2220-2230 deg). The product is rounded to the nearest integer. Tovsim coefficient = 5231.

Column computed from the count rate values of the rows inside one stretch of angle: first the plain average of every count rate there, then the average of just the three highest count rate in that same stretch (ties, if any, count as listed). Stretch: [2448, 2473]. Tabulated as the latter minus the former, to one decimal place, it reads 3.3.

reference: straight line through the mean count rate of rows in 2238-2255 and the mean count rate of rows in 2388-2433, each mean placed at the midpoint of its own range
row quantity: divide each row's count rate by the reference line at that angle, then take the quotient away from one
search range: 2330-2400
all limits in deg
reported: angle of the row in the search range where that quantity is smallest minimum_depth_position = 2396.5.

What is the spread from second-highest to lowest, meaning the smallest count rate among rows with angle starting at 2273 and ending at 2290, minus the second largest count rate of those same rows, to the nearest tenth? -3.8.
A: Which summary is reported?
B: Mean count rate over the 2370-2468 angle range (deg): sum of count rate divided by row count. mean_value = 66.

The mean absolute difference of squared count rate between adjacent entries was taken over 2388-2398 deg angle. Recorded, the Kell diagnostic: 209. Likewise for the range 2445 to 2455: 258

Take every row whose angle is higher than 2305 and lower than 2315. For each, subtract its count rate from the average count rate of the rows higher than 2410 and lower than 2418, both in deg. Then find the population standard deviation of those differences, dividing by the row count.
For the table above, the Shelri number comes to 3.4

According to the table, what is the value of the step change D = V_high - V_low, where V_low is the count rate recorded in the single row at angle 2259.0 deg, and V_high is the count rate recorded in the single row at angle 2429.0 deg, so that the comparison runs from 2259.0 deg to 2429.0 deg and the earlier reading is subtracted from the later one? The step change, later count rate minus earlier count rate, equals -28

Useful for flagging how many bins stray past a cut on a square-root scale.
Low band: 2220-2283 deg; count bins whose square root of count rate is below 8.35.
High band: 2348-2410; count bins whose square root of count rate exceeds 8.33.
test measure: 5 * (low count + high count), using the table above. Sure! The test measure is 100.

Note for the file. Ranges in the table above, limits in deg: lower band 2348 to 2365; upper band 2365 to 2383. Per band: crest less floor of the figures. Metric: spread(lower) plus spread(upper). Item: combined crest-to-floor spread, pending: 39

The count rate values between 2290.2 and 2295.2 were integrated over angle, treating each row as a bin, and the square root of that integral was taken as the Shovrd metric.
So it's 18.7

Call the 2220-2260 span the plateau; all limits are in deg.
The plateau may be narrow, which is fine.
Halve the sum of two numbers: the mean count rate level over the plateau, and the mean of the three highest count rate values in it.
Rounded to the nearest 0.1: 73.5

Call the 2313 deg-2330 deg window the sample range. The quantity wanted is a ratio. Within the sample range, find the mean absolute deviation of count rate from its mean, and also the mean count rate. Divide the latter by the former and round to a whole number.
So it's 40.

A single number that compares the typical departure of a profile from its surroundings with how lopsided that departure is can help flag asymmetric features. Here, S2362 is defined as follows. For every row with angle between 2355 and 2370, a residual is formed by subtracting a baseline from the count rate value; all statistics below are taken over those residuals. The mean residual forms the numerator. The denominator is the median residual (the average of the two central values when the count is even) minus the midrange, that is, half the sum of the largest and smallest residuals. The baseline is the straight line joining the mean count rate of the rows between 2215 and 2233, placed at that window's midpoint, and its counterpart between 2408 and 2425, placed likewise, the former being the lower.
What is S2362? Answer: 1.6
